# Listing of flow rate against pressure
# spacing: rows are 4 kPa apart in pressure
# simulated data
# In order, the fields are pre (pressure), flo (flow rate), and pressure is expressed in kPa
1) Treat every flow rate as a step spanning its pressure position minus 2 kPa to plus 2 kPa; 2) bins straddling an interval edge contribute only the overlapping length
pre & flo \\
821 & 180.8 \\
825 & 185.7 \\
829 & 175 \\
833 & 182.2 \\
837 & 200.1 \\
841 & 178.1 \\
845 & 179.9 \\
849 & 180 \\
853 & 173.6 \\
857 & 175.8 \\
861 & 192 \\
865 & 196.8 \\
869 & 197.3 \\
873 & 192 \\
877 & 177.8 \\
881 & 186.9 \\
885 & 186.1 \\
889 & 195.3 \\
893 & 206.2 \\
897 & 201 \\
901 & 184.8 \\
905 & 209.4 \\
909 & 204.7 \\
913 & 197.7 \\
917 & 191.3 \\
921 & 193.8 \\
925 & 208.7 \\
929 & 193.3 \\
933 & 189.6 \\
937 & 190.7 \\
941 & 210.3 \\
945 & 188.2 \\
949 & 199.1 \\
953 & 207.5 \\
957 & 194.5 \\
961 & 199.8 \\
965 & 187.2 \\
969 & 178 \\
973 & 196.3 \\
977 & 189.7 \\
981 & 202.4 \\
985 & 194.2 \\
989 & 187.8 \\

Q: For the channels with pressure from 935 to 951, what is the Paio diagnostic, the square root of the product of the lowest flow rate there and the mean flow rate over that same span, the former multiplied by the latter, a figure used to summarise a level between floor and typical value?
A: 193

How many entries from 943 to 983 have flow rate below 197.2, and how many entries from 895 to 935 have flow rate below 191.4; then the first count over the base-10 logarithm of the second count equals 12.6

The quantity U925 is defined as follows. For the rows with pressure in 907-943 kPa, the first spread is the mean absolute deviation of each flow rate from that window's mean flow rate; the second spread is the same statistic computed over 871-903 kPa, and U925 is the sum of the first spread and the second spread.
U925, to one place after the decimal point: 14.1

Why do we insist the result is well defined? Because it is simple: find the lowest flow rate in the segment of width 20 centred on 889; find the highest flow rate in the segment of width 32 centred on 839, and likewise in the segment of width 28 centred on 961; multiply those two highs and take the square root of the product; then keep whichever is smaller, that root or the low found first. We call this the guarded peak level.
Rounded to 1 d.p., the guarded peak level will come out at 186.1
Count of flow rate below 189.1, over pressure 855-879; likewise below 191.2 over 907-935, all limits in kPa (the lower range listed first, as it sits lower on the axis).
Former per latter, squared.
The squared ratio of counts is 4.0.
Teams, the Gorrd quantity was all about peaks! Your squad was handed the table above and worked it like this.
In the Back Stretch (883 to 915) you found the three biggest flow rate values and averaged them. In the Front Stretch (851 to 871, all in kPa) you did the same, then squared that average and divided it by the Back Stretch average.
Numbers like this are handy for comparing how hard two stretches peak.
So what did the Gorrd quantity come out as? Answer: 185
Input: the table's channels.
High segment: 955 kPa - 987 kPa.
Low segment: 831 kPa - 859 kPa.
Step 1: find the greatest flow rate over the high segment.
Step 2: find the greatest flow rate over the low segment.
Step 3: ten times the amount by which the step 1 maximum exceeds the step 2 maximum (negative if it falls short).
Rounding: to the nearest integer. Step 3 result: 23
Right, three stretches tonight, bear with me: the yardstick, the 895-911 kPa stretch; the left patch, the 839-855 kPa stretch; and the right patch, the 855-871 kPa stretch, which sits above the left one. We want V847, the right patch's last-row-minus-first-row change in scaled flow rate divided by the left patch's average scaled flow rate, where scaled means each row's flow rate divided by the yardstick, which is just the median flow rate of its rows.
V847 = 0.12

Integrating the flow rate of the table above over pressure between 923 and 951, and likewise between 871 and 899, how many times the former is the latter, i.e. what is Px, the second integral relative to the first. 0.97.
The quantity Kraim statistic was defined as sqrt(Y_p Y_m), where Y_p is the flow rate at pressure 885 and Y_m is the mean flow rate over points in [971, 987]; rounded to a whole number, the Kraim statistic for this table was 191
